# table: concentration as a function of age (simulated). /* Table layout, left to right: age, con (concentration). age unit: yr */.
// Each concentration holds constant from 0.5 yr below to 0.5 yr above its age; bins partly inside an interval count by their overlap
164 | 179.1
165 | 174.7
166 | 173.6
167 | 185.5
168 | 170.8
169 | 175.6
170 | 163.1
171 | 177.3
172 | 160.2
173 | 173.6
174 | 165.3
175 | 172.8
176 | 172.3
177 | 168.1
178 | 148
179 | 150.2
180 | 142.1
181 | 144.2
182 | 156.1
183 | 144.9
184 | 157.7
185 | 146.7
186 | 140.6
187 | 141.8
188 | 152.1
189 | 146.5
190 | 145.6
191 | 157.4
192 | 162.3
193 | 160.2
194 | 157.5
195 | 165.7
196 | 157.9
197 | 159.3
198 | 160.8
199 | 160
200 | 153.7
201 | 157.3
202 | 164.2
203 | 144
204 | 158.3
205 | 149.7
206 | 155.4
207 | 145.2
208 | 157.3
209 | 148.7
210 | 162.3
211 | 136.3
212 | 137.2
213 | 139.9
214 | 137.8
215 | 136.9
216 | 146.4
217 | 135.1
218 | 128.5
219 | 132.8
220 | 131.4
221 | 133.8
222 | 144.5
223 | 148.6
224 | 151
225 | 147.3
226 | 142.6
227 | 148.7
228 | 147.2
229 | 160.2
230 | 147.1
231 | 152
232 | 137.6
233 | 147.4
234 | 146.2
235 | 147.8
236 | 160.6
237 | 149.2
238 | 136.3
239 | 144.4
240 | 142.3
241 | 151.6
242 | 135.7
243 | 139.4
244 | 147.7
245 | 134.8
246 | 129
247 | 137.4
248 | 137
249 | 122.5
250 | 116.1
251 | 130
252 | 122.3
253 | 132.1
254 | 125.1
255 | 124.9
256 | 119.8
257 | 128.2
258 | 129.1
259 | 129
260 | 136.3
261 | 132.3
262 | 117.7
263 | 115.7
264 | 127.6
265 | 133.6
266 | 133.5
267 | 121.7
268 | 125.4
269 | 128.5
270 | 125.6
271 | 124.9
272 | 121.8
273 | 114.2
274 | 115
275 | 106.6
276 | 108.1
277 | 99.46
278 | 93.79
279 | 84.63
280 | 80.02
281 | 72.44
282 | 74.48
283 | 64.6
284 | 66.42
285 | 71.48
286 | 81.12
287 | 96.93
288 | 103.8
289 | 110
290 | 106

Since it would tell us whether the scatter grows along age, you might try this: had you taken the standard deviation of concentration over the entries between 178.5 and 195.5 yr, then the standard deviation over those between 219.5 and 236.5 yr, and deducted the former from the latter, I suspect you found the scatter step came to 0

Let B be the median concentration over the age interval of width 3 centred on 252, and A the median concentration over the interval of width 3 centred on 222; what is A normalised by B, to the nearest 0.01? 1.11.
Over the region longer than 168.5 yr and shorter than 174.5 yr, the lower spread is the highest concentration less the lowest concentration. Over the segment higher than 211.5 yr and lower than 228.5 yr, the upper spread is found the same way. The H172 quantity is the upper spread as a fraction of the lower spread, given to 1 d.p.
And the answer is 1.3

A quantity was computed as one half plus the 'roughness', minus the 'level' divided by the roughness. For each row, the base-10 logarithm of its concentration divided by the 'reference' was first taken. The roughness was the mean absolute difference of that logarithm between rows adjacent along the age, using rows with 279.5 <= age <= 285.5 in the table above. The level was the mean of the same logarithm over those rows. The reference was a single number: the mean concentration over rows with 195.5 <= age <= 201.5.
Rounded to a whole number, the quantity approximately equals 11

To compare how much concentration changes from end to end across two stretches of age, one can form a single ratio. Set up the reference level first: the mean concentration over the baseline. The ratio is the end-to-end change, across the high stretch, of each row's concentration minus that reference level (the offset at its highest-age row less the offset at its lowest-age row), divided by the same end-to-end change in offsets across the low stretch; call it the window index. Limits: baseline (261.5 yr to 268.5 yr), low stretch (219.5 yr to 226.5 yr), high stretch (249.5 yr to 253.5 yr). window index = 1.4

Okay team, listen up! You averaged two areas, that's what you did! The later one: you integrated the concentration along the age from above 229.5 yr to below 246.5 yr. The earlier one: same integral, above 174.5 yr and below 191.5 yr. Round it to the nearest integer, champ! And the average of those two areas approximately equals 2518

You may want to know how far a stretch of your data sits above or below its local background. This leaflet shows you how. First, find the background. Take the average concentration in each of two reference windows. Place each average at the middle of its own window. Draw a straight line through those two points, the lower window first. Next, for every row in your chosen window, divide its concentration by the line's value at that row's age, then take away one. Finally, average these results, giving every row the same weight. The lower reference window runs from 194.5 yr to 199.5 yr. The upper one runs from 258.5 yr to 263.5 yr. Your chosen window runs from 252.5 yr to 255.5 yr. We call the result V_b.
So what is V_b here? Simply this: -0.020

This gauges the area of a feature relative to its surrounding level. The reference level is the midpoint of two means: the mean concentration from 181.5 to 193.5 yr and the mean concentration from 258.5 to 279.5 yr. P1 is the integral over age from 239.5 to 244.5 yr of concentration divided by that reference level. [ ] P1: 5.3 yr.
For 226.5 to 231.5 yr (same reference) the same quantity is 5.6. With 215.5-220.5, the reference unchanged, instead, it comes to 5.0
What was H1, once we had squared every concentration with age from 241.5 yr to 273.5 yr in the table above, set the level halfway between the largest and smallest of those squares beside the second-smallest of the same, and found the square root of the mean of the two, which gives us 124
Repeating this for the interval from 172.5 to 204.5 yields 150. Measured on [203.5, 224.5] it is 139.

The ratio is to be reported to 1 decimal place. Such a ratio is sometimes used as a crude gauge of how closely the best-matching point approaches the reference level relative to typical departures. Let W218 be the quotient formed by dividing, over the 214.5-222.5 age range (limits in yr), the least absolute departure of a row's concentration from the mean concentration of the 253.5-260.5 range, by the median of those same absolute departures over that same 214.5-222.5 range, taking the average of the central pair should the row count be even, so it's 0.1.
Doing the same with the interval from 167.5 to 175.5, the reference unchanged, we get 0.7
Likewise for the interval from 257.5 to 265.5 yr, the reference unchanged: 0.0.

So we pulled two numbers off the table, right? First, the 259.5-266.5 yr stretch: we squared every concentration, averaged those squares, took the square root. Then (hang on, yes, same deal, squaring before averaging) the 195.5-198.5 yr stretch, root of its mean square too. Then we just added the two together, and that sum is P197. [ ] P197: 288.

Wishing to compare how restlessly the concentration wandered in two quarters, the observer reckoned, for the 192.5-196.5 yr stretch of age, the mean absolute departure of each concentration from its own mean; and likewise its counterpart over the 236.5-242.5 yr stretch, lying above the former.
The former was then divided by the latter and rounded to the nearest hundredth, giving 0.52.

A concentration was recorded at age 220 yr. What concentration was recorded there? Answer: 131.4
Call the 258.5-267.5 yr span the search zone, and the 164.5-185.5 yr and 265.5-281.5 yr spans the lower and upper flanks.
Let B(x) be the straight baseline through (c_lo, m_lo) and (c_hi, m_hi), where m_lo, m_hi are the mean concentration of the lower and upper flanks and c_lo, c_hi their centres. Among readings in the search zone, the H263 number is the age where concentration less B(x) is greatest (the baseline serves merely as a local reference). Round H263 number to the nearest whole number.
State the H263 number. 266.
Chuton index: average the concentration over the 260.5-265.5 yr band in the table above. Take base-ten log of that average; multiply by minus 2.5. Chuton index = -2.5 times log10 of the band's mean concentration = -5.25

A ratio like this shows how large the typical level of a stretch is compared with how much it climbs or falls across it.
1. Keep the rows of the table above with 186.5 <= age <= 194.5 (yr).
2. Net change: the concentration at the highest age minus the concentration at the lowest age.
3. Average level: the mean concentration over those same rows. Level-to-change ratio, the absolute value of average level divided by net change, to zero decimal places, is 10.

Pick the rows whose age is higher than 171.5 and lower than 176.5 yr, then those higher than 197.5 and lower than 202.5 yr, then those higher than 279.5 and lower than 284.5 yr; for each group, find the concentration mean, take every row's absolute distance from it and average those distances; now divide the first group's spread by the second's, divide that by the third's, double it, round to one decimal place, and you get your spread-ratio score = 0.7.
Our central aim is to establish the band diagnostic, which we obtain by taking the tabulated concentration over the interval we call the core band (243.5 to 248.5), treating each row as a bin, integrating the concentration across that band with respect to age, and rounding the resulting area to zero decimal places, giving 686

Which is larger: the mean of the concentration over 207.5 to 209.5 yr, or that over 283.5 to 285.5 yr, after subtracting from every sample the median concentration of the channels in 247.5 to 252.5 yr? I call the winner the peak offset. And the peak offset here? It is 30.5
